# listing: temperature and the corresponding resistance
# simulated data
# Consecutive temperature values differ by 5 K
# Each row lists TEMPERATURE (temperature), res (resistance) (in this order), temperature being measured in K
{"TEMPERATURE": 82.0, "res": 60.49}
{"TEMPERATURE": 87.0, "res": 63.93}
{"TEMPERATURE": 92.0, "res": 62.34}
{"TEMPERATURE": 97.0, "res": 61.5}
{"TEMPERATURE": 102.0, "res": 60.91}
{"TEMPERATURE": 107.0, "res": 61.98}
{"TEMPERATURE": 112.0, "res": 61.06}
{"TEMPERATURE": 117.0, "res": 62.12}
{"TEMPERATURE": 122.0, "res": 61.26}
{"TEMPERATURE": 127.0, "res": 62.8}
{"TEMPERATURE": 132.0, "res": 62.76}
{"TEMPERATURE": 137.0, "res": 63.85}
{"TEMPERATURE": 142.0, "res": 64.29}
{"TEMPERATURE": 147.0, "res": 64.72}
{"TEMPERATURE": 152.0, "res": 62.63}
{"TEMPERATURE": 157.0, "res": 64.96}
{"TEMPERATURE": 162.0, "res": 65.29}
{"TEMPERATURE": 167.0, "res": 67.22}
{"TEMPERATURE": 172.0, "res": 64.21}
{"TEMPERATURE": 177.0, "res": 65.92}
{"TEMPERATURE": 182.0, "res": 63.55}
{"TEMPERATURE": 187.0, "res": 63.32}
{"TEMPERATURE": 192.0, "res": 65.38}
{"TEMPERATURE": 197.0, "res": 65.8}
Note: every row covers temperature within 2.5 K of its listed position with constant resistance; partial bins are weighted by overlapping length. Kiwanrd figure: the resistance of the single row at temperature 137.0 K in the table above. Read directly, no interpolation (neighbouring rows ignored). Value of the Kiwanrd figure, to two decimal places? 63.85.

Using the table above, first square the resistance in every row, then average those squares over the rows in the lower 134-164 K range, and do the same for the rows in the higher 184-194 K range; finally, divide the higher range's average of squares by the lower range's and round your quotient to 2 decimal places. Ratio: 1.00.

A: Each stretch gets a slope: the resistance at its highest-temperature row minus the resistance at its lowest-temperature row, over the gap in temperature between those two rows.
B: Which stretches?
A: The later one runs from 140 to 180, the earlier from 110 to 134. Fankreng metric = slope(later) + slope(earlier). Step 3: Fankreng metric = 0.13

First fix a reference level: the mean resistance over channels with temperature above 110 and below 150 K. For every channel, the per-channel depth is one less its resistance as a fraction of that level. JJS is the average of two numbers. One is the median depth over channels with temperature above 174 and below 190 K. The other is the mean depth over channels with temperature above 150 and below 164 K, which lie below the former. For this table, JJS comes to -0.017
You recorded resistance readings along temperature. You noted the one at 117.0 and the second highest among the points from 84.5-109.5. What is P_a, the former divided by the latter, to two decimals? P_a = 1.00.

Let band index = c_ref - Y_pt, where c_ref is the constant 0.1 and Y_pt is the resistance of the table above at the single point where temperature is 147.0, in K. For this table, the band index -64.6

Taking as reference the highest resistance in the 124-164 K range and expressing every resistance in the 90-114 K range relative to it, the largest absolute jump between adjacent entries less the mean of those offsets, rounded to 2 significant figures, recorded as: 4.8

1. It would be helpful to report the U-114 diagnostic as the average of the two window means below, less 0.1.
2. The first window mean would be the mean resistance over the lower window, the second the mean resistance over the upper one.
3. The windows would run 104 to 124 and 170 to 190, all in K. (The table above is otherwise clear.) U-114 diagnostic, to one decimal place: 62.8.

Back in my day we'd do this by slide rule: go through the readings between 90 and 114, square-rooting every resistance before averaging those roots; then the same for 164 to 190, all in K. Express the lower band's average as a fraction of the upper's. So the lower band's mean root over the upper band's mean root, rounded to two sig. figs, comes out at 0.97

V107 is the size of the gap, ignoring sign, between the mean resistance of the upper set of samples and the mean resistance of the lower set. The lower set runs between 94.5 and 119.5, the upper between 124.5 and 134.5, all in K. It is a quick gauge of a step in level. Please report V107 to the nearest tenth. 1.3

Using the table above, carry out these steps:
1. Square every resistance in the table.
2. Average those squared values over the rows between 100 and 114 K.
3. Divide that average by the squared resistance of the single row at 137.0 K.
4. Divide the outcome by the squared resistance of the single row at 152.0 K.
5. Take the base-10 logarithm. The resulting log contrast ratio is -3.63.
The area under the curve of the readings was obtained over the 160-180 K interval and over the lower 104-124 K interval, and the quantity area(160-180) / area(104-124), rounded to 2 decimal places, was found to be 1.07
